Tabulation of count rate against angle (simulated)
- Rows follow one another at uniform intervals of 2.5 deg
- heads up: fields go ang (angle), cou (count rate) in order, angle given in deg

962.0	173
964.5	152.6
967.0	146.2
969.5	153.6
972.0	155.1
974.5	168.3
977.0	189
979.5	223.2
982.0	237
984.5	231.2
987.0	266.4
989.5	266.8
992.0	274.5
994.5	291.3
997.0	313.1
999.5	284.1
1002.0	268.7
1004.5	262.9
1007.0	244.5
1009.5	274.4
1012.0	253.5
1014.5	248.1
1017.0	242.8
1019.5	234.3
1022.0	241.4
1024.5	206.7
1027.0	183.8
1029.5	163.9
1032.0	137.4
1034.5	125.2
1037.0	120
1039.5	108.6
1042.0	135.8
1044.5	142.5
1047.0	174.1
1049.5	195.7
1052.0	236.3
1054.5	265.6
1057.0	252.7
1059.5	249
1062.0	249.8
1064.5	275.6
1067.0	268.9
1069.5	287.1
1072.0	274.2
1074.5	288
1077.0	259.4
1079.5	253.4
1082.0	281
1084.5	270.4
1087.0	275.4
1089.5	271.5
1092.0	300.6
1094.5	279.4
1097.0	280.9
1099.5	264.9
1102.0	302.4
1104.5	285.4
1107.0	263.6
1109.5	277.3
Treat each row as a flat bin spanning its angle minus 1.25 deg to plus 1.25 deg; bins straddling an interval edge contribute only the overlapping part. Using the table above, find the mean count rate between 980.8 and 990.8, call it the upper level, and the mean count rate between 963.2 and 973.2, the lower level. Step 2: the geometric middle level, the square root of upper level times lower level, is 195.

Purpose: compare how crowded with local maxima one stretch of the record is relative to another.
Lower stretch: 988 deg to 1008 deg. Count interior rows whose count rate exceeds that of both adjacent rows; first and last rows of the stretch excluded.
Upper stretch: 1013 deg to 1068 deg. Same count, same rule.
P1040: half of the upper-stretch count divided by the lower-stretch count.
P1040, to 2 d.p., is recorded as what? 1.50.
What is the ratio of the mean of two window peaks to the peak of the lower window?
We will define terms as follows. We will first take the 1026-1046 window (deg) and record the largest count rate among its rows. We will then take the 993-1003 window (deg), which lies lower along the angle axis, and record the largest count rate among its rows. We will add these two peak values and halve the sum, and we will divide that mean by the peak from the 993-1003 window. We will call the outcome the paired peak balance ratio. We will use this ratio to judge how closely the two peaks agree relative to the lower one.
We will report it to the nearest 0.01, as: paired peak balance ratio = 0.79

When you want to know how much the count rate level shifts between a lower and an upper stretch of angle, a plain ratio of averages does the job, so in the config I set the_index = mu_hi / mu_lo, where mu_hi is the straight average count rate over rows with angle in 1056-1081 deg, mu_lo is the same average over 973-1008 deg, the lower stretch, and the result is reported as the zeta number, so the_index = 1.1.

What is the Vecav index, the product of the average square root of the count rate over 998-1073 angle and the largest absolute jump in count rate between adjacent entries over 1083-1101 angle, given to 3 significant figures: 428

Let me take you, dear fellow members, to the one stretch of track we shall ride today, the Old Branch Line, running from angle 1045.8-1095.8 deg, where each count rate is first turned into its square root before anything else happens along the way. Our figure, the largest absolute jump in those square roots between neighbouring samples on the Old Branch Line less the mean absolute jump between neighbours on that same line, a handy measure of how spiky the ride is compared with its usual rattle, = 0.86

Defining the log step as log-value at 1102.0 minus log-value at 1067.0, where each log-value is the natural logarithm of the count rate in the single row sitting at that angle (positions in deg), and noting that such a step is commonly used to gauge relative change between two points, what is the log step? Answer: 0.12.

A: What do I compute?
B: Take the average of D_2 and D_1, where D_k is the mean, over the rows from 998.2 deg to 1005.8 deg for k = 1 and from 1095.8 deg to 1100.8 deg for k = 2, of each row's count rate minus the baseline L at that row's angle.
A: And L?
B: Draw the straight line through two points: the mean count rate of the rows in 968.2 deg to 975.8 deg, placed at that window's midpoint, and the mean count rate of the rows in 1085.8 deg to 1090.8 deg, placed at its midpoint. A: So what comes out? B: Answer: 36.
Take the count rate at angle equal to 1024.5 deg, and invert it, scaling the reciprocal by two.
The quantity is 0.010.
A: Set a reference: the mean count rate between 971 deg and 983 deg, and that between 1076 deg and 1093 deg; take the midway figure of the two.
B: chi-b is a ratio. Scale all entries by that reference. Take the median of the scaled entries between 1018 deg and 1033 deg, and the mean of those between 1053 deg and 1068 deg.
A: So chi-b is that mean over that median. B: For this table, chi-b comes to 1.33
